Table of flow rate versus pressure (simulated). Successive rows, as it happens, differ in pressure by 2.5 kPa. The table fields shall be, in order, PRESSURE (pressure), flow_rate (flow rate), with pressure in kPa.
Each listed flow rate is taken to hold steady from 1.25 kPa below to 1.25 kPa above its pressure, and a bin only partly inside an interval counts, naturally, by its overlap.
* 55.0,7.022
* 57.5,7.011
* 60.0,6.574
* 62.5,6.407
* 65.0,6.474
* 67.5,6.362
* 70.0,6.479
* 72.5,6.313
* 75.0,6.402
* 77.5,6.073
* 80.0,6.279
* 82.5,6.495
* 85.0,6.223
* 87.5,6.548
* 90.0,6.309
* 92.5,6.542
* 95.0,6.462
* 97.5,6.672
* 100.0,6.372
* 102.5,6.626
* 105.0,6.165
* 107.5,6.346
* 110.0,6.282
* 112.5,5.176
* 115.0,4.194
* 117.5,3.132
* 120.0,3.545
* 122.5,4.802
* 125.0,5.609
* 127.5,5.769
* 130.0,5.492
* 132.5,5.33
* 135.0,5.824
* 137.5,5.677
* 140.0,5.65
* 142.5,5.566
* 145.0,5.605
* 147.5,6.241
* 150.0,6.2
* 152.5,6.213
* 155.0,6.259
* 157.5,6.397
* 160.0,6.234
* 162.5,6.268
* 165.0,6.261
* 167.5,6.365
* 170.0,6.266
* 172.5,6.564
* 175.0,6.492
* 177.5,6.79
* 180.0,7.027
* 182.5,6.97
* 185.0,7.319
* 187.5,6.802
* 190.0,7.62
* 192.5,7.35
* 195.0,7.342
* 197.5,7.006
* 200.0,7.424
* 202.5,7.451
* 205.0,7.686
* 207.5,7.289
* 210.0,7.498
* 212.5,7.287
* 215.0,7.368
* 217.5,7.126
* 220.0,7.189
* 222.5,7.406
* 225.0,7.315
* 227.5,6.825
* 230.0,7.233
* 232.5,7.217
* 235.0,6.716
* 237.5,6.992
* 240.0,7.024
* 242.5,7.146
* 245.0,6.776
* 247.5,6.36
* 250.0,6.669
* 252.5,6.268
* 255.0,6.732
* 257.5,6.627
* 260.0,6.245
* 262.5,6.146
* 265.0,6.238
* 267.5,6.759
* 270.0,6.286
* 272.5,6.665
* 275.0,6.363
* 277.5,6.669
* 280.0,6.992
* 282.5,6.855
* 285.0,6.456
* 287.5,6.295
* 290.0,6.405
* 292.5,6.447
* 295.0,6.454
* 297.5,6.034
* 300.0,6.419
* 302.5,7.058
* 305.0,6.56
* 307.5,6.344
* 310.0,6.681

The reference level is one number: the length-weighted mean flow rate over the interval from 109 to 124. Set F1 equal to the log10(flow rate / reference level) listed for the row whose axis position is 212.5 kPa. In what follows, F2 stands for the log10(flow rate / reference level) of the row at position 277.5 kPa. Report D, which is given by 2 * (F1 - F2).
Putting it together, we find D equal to 0.1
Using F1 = 0.21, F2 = 0.17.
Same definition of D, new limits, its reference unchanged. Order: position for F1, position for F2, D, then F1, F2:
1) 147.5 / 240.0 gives -0.1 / 0.14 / 0.19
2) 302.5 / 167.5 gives 0.1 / 0.19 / 0.15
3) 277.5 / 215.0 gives -0.1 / 0.17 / 0.21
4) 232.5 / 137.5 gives 0.2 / 0.20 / 0.10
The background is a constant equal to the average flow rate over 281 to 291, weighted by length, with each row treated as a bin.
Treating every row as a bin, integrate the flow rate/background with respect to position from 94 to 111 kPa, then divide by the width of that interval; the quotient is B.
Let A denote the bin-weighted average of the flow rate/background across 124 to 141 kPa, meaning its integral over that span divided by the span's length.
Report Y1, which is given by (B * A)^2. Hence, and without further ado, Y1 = 0.722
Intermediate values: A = 0.86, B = 0.985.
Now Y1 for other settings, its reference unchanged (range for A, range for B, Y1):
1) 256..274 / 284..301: 0.925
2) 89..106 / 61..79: 0.935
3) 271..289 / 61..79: 0.979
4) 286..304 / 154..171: 0.912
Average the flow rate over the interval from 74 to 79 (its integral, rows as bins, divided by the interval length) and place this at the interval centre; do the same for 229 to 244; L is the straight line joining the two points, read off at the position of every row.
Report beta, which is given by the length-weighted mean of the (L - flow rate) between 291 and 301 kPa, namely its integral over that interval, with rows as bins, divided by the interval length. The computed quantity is 1.01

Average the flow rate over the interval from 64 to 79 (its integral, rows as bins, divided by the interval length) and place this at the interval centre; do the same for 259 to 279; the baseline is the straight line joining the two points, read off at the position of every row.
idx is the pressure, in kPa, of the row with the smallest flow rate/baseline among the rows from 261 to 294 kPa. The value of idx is 262.5 kPa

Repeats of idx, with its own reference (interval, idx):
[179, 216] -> 187.5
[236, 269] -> 262.5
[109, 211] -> 117.5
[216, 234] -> 227.5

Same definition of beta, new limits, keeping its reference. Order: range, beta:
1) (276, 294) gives 0.71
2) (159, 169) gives 0.39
